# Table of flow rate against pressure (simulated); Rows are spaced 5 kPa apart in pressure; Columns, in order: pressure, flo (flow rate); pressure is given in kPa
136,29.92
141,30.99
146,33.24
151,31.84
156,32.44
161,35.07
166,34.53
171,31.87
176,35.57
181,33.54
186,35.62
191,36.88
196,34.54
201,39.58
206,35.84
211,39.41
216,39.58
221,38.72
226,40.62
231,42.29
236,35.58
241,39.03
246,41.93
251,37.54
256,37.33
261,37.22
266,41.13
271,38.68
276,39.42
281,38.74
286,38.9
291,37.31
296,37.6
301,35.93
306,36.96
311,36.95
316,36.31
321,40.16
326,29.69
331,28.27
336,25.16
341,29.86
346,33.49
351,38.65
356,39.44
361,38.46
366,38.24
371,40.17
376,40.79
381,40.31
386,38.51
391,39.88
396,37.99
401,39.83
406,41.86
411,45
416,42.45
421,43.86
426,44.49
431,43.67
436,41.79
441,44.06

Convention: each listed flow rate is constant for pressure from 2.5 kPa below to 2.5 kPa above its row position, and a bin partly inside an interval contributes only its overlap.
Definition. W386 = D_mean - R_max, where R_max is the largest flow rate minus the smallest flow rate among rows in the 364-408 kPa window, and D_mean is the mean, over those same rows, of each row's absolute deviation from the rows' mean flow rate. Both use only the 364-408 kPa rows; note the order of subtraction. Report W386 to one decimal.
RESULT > -2.9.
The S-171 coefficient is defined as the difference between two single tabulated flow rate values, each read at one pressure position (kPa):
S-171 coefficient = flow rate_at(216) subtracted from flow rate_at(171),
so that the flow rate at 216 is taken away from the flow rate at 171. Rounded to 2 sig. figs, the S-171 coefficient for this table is -7.7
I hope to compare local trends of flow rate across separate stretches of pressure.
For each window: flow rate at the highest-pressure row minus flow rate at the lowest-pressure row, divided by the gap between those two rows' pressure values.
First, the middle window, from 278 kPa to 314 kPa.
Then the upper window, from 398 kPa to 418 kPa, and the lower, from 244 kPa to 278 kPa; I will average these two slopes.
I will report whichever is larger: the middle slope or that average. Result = 0.05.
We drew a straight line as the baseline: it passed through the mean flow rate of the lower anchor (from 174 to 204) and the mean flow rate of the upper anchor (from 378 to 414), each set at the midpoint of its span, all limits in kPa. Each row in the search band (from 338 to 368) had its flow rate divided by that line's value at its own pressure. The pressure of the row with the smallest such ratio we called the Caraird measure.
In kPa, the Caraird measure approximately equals 341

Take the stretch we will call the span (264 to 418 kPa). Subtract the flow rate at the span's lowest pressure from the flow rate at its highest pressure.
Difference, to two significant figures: 1.3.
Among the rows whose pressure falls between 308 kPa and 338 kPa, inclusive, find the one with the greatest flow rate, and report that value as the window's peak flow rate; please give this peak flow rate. 40.16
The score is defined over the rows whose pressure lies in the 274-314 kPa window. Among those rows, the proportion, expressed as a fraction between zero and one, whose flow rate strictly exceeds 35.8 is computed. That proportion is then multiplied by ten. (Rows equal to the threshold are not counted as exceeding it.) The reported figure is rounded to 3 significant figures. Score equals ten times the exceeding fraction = 10.0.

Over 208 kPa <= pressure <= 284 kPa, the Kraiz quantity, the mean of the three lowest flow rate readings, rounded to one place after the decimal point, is 36.7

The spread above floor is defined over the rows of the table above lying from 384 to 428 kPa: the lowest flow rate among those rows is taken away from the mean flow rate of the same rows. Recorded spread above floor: 3.55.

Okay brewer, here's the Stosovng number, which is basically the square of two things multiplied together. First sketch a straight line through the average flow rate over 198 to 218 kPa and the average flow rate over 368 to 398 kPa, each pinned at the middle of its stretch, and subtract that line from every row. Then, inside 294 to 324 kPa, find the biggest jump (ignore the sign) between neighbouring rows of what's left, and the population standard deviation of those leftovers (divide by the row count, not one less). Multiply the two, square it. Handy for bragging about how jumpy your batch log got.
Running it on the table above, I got 27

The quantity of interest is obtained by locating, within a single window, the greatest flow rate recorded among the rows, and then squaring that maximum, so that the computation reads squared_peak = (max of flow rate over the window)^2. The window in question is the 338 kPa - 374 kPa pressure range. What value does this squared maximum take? 1614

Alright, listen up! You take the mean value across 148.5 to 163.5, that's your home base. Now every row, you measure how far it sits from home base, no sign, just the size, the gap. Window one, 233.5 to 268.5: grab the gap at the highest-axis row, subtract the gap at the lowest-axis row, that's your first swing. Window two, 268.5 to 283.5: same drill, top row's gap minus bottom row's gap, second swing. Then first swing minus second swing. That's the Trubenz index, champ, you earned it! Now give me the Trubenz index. 5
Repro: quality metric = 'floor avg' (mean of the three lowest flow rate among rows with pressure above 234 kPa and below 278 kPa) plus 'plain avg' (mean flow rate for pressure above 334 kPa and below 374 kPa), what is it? 72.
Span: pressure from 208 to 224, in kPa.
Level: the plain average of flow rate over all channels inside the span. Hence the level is 39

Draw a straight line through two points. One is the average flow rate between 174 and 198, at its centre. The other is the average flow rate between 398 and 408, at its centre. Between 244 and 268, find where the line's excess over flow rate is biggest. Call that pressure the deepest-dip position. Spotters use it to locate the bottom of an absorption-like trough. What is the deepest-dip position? 261 kPa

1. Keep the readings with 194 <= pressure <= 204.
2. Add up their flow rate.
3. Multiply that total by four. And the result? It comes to 296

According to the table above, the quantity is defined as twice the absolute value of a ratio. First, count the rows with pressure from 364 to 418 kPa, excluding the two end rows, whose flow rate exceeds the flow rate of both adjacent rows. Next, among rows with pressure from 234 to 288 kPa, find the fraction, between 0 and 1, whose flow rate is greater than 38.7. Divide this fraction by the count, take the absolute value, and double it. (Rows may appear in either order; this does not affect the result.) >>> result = 0.36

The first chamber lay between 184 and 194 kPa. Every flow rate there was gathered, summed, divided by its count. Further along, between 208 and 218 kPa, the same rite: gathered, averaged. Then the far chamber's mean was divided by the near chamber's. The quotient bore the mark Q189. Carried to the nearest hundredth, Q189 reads 1.09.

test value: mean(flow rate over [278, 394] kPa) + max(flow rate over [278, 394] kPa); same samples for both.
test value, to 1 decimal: 77.3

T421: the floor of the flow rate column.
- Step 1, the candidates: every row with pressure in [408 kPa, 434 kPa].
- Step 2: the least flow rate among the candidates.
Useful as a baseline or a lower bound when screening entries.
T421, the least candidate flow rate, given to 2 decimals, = 42.45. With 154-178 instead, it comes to 31.87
